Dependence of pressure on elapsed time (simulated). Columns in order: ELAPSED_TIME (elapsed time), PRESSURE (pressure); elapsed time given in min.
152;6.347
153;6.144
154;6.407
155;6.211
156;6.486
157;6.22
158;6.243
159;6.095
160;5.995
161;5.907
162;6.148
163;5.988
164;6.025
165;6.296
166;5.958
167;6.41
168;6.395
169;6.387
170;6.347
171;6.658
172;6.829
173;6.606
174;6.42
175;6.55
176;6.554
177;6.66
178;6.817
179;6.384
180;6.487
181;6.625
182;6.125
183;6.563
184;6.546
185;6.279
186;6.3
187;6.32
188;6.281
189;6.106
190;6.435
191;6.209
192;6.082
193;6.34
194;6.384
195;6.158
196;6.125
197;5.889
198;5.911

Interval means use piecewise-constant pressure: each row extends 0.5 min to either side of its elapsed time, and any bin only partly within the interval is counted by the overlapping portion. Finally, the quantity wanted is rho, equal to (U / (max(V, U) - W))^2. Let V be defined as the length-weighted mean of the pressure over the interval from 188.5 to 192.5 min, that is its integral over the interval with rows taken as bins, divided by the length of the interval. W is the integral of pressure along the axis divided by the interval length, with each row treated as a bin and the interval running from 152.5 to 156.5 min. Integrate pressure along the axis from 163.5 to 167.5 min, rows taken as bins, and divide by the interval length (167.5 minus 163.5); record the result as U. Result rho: 3522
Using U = 6.17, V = 6.21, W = 6.31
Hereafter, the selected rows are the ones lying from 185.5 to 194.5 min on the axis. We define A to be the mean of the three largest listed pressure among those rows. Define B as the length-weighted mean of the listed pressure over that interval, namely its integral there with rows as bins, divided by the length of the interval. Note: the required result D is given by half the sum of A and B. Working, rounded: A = 6.39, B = 6.27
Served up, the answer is 6.33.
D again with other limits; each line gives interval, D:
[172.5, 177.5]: 6.58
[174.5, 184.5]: 6.62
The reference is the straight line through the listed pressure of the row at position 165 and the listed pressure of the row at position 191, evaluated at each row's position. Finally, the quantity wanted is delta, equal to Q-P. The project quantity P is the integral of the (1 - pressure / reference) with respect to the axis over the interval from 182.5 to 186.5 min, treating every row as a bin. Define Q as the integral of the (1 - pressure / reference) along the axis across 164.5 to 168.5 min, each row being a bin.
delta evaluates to 0.14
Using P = -0.12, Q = 0.0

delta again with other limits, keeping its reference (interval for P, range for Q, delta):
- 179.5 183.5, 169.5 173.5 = -0.08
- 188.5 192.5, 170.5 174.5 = -0.23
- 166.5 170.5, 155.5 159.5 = 0.10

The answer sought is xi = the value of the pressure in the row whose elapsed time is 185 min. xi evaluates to 6.279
